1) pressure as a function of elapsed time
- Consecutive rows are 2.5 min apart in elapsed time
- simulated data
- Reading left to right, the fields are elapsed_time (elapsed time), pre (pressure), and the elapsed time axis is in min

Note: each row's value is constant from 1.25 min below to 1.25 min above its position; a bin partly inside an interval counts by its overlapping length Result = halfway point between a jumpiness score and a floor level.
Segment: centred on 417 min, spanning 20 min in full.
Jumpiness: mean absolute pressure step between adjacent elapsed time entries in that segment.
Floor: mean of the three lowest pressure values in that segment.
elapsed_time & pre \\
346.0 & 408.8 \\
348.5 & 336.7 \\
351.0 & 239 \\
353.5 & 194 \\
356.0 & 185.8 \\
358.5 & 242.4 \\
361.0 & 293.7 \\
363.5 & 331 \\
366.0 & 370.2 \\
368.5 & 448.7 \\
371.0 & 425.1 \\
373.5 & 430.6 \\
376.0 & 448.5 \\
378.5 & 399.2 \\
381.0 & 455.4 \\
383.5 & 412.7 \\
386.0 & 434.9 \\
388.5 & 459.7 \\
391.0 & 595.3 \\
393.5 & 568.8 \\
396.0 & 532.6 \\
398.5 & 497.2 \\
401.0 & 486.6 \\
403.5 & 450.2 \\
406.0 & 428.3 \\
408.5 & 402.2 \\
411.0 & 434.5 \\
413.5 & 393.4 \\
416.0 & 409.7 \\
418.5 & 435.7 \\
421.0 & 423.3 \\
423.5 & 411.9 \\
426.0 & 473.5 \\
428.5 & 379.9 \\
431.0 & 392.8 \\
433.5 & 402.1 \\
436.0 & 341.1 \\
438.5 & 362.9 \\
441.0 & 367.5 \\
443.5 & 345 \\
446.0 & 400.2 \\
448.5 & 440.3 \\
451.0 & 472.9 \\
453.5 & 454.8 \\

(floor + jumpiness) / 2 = 215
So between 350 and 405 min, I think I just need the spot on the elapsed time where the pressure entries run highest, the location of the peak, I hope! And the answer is 391.0 min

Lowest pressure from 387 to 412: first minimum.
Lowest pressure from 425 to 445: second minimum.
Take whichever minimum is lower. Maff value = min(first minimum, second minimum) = 341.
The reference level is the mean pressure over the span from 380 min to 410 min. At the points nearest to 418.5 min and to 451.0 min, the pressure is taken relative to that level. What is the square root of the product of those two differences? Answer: 13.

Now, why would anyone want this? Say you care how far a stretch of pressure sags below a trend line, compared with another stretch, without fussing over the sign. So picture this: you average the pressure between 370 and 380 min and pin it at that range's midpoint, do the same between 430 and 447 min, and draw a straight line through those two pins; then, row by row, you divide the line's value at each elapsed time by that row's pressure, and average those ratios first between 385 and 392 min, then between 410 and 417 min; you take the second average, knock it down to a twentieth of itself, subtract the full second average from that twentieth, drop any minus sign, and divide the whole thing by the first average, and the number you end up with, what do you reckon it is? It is 1.07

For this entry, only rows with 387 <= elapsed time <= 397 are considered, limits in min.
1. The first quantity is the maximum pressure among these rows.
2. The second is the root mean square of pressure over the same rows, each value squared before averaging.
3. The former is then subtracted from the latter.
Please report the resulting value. -54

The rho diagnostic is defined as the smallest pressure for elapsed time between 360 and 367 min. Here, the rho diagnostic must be 293.7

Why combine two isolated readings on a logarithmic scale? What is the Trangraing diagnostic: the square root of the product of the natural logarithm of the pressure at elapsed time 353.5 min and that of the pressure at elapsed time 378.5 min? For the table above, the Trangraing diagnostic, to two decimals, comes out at 5.62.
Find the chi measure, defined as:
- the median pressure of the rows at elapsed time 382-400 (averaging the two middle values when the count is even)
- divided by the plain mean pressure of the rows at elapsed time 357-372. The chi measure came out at 1.4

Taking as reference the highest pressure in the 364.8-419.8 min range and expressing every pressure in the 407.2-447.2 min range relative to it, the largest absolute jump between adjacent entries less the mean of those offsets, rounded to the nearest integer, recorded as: 290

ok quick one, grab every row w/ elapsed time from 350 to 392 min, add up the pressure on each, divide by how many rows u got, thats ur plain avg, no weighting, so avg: 374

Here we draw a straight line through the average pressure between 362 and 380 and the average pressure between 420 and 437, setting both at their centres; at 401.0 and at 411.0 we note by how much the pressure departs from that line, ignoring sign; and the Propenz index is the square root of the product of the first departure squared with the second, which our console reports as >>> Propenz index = 442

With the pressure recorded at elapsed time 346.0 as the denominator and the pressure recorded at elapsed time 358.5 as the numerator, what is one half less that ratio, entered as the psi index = -0.09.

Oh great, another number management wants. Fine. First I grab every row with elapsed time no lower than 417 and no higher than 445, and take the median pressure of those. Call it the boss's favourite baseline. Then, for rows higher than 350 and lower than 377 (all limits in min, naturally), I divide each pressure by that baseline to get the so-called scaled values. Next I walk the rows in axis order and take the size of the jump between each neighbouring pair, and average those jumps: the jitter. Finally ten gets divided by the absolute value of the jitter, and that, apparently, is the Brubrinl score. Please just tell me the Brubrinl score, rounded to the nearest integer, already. 108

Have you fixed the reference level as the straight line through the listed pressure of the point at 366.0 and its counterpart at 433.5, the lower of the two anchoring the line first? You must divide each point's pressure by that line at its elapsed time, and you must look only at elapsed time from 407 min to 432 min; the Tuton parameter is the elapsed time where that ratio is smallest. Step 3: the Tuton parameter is 428.5 min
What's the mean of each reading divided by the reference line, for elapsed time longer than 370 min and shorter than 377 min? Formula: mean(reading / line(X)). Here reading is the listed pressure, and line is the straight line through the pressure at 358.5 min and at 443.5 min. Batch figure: 1.7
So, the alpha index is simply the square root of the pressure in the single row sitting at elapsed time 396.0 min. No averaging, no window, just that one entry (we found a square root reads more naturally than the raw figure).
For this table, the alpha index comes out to 23.1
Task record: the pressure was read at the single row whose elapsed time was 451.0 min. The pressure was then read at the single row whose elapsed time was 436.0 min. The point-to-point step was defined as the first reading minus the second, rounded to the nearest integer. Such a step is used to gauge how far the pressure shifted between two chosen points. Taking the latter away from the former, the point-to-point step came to 132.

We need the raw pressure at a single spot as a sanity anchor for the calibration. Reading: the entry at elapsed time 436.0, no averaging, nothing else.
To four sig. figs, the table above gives 341.1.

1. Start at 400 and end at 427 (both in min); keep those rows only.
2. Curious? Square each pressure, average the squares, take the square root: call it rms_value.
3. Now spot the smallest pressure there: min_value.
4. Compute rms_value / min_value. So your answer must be 1.10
